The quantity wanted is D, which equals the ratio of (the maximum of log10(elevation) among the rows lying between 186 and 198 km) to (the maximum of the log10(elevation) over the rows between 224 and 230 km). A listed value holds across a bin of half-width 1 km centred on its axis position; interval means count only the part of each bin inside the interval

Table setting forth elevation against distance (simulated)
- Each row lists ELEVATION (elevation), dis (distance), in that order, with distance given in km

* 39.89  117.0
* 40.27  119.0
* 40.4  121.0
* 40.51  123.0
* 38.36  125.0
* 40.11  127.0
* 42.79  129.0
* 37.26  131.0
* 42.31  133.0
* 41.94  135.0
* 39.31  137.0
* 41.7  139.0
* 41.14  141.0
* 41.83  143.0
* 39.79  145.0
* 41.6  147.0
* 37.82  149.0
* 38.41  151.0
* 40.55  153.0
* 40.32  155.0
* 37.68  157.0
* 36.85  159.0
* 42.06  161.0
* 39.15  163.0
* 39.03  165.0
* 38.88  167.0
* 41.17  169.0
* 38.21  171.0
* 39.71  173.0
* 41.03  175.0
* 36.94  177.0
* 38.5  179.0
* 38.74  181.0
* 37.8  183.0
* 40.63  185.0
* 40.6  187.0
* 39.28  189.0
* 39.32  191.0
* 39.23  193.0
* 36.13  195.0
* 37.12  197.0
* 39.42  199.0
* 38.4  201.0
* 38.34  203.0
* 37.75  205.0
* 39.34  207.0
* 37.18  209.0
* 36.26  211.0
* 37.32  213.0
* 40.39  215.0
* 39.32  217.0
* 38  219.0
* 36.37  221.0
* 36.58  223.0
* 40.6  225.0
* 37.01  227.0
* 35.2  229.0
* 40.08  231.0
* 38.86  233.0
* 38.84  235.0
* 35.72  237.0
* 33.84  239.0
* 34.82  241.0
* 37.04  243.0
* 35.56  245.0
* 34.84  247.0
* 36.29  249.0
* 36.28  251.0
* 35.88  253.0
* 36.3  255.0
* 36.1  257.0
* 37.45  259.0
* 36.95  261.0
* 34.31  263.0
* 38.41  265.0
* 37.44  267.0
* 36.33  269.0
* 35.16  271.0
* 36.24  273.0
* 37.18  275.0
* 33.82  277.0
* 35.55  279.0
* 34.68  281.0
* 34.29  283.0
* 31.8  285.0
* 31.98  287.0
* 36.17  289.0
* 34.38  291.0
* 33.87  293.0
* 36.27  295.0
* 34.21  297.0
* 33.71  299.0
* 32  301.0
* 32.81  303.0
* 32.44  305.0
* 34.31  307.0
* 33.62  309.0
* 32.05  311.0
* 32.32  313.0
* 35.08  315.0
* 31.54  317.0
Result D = 1.00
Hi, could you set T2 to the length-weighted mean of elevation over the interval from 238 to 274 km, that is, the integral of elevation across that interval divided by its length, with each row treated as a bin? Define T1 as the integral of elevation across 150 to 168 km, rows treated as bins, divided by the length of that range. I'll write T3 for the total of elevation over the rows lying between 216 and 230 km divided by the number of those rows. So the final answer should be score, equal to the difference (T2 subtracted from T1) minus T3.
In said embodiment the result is -34.4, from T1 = 39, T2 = 36.1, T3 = 37.6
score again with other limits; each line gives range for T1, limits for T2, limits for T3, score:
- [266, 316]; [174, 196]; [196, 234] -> -42.7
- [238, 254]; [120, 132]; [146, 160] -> -43.4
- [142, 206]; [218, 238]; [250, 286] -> -34.4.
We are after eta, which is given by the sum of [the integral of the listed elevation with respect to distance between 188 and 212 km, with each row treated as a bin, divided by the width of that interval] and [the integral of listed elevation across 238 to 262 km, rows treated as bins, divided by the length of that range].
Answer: 74.1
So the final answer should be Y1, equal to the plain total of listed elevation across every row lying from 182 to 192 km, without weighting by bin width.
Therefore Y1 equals 198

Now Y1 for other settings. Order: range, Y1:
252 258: 108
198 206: 154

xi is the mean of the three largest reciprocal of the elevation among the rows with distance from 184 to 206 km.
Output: 0.0270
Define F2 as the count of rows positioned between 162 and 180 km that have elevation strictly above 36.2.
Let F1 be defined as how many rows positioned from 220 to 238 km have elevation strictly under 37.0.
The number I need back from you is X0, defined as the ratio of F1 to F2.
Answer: 0.4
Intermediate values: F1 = 4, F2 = 9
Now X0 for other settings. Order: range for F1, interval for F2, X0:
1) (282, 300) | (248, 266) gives 1.5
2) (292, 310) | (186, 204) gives 1.1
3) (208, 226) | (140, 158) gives 0.3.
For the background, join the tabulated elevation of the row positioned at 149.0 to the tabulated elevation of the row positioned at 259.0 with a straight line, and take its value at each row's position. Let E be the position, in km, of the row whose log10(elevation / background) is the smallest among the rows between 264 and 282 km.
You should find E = 277.0 km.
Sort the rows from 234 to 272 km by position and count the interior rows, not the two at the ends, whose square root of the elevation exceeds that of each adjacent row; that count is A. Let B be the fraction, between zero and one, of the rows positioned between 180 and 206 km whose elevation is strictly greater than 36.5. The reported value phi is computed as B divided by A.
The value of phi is 0.18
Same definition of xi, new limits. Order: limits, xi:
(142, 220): 0.0275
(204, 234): 0.0278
